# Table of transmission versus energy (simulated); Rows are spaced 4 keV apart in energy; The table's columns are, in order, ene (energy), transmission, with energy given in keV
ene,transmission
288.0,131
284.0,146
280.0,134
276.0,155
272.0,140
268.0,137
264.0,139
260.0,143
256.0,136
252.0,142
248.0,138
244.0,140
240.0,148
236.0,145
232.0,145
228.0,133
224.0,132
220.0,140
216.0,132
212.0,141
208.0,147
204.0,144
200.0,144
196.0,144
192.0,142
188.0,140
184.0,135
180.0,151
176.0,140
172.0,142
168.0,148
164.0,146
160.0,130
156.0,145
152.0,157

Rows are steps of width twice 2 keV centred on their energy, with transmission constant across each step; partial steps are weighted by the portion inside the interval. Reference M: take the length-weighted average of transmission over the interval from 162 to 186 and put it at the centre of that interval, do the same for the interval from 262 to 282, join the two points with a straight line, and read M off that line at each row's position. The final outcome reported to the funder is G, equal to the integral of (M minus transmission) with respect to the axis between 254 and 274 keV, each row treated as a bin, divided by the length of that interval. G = 2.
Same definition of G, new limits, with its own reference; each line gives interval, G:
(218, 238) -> 3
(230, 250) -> -1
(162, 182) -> -2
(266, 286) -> -2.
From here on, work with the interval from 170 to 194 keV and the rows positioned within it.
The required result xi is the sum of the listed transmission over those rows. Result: 850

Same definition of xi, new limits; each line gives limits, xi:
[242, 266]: 838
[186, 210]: 861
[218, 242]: 843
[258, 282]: 848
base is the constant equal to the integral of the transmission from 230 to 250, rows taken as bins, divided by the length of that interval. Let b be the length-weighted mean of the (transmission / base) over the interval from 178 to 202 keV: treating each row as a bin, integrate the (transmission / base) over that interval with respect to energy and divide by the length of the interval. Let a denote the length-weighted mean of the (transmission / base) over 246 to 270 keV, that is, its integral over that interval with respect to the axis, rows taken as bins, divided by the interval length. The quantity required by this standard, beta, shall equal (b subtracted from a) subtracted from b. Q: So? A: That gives 1.02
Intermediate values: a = 0.972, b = 0.996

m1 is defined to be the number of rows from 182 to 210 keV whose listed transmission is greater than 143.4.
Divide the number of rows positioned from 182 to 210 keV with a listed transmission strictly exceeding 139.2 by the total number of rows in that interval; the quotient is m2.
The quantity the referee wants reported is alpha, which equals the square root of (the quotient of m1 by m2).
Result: 2.16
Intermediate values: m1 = 4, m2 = 0.9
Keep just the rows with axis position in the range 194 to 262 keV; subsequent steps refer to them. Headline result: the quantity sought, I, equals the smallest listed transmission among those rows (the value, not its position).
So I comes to 132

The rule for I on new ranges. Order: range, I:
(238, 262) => 136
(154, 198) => 130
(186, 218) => 132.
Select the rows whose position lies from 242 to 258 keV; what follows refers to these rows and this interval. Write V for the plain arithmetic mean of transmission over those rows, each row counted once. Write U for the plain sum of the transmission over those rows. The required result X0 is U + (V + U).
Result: 1251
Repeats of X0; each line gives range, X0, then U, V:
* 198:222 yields 1837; 848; 141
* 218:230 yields 945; 405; 135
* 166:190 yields 1855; 856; 143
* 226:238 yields 987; 423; 141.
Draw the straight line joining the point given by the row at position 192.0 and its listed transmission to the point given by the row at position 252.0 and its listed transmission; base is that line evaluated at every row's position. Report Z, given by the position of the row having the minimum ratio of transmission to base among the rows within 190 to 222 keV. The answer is 216.0 keV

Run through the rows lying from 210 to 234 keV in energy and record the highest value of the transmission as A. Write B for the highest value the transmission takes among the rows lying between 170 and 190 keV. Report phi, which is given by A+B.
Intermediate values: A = 145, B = 151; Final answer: 296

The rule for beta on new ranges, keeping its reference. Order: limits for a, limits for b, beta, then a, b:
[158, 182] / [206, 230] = 0.92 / 0.997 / 0.960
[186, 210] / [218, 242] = 0.96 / 1.002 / 0.981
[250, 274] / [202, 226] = 0.97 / 0.974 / 0.973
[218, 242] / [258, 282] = 0.99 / 0.981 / 0.987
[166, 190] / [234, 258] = 0.98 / 0.996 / 0.988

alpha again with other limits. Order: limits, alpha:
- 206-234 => 1.87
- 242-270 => 0.00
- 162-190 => 1.87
